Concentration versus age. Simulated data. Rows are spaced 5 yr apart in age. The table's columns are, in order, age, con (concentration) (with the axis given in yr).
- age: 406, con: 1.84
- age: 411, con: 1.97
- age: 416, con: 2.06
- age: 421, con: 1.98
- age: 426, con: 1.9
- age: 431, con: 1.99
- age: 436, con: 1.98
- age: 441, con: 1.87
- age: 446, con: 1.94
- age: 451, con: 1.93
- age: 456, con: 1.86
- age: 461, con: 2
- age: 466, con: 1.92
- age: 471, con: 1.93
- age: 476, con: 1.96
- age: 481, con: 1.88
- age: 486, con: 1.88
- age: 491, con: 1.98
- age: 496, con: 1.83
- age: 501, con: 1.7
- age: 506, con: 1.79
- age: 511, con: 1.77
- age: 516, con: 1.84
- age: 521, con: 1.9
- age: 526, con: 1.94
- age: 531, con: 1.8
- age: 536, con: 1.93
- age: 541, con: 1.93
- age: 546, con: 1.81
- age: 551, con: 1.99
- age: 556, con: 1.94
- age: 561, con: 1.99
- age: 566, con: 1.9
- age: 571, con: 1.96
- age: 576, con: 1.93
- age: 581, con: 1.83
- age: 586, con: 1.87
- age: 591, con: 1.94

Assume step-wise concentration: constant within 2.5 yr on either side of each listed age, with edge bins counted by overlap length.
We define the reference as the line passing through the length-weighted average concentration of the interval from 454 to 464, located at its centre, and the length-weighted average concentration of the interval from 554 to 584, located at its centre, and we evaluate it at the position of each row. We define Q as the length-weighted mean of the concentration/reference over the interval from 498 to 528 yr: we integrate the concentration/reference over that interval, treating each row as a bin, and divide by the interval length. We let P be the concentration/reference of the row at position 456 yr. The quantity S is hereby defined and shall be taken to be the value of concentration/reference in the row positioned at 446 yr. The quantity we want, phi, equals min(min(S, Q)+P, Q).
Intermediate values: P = 0.96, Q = 0.94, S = 1.00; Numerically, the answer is 0.94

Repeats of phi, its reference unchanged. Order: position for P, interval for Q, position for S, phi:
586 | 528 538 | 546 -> 0.97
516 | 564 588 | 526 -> 0.99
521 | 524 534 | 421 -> 0.97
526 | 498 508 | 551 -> 0.91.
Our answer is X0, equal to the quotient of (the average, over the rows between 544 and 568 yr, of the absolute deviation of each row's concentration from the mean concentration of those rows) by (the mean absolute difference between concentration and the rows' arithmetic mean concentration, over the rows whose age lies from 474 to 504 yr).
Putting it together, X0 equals 0.80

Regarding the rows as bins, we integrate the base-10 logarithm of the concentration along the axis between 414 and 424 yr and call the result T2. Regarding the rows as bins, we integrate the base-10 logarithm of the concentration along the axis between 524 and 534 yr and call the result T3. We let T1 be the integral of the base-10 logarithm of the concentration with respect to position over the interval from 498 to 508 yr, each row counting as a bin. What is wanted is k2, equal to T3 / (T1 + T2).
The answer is 0.50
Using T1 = 2.42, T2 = 3.04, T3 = 2.71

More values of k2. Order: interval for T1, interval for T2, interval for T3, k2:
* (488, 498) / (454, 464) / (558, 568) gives 0.51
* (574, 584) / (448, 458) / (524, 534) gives 0.49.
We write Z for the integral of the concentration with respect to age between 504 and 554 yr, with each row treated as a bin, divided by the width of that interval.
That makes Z 1.87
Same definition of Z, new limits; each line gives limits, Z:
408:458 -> 1.95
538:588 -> 1.92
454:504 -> 1.89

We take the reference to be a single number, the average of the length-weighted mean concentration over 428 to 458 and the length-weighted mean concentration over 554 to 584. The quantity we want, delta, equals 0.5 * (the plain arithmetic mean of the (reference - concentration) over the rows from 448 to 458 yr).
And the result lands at 0.02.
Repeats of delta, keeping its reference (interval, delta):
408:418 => -0.04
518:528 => 0.00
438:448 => 0.01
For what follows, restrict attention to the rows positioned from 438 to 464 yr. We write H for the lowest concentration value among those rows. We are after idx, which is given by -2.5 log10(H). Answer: -0.674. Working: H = 1.86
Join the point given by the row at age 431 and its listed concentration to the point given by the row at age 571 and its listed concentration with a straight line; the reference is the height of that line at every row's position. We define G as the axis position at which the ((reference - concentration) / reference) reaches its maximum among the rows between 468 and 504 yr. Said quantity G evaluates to 501 yr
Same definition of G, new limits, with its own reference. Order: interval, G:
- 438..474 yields 456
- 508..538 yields 511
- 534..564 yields 546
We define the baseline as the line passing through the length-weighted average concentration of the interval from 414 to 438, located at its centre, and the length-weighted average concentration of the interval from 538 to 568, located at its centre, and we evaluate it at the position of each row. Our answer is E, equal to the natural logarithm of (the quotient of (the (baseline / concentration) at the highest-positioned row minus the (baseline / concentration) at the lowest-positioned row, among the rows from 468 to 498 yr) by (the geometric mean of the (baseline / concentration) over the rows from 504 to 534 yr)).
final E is -3.1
